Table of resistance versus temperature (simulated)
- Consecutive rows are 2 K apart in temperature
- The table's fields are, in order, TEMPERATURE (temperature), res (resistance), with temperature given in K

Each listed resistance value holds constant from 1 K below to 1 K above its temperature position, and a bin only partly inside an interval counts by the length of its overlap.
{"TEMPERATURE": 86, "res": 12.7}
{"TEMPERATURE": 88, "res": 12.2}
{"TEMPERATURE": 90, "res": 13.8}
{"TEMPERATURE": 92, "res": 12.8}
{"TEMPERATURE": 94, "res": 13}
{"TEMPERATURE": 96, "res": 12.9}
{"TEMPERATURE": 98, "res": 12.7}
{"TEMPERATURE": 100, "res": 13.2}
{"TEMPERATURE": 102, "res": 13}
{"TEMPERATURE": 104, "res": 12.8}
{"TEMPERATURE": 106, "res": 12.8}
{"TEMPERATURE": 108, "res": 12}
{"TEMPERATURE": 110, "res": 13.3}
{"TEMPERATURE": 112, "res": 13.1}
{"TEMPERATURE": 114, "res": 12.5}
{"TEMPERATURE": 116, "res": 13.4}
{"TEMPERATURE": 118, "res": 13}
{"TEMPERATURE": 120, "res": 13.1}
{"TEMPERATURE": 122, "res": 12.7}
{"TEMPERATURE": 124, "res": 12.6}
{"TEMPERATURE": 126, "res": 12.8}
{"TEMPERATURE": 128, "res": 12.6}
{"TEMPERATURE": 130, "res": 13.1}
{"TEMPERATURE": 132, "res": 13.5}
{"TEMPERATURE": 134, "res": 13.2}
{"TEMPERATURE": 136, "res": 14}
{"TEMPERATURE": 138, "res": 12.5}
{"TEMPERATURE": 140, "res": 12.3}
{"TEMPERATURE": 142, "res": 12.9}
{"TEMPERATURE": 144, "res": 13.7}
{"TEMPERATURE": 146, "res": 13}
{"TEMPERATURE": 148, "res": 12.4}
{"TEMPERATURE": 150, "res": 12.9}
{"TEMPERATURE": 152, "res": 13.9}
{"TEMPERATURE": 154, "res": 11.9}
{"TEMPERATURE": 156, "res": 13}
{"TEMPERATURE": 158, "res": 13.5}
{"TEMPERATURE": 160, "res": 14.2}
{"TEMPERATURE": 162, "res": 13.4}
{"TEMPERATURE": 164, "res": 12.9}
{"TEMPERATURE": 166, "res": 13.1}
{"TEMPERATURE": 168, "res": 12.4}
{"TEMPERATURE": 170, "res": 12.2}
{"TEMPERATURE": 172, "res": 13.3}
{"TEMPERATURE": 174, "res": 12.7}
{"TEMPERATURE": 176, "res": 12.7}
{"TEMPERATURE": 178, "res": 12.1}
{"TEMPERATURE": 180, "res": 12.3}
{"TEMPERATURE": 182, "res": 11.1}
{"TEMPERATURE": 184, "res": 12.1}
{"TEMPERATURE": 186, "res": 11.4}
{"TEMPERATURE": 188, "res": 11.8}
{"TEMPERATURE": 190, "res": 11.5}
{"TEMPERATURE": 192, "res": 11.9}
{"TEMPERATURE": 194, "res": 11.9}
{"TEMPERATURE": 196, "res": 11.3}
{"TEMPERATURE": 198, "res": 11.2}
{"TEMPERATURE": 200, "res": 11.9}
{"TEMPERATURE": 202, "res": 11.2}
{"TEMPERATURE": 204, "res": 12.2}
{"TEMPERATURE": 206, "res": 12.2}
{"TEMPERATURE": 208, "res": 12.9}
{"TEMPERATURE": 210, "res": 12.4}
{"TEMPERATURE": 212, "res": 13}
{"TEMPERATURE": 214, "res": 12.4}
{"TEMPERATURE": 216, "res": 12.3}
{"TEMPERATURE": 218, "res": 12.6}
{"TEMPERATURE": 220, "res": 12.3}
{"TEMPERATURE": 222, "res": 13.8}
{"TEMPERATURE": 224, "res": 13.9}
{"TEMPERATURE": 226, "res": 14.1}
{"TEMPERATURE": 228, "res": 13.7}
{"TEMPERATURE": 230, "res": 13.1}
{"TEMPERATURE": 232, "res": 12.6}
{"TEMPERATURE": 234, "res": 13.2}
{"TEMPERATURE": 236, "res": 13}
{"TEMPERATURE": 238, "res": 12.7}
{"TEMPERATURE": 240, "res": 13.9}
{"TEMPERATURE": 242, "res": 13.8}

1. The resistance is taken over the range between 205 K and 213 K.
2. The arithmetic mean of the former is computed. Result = 12.6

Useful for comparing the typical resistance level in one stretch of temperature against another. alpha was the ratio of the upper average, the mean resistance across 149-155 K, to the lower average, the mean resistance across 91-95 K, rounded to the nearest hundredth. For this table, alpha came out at 1.00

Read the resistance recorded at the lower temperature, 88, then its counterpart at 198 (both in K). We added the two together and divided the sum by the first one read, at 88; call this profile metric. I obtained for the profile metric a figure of 1.92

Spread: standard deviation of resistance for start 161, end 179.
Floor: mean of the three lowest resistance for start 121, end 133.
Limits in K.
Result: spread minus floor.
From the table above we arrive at -12.2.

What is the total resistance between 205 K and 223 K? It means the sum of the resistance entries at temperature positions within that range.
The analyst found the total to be 114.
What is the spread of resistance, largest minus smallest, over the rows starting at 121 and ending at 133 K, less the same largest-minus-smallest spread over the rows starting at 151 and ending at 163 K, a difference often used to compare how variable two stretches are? -1.4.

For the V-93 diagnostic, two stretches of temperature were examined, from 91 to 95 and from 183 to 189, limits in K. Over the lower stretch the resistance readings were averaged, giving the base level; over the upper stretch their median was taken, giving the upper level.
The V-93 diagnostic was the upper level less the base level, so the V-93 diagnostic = -1.1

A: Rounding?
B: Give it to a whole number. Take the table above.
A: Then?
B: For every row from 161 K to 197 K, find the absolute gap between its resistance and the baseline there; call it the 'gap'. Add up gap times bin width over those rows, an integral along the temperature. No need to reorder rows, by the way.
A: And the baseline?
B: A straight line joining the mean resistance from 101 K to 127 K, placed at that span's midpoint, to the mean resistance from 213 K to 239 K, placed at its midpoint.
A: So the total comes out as 31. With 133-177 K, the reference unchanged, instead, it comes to 21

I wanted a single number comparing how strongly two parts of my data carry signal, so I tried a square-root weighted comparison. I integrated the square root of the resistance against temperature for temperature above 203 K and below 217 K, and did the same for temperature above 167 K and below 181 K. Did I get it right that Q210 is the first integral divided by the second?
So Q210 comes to 1.00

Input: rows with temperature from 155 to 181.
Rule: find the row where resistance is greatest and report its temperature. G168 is 160 K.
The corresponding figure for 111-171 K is 160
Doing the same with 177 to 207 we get 180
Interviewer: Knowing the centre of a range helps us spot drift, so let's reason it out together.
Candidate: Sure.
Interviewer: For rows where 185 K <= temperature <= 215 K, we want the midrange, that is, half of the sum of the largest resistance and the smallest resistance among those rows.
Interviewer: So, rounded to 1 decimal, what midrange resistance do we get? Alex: 12.1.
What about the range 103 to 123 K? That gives 12.7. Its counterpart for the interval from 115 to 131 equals 13.0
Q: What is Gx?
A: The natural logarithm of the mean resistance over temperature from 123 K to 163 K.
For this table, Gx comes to 2.57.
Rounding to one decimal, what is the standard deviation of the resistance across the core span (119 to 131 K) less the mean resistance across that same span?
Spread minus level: -12.6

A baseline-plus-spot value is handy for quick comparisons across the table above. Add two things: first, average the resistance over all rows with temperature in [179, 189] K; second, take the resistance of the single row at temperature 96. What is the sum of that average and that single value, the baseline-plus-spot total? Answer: 24.6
